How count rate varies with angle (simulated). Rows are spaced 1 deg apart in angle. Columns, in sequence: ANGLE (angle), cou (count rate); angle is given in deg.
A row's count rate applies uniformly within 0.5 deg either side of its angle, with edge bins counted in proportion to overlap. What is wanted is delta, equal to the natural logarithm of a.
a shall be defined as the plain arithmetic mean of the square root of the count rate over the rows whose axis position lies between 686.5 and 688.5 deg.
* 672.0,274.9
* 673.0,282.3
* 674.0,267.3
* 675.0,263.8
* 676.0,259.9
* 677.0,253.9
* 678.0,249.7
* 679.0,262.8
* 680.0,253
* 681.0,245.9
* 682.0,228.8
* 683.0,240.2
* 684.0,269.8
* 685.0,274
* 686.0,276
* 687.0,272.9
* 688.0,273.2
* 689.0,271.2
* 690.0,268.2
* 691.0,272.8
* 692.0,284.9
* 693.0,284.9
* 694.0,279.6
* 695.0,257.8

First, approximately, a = 16.5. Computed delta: 2.80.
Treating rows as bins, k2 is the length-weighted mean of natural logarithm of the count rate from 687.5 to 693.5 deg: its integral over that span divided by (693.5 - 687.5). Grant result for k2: 5.620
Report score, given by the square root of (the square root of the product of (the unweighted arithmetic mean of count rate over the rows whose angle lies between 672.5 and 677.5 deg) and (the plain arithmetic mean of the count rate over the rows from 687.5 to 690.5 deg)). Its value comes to 16.37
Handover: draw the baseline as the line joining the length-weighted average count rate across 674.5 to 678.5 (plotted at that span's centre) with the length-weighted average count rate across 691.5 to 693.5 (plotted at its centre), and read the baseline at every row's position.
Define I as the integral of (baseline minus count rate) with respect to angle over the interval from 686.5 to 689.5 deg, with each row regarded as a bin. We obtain 14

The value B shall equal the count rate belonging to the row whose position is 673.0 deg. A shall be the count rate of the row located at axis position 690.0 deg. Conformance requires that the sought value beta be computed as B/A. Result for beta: 1.05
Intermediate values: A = 268.2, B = 282.3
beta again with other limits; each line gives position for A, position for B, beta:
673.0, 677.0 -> 0.90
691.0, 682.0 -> 0.84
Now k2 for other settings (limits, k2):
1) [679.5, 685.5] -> 5.527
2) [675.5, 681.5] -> 5.538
